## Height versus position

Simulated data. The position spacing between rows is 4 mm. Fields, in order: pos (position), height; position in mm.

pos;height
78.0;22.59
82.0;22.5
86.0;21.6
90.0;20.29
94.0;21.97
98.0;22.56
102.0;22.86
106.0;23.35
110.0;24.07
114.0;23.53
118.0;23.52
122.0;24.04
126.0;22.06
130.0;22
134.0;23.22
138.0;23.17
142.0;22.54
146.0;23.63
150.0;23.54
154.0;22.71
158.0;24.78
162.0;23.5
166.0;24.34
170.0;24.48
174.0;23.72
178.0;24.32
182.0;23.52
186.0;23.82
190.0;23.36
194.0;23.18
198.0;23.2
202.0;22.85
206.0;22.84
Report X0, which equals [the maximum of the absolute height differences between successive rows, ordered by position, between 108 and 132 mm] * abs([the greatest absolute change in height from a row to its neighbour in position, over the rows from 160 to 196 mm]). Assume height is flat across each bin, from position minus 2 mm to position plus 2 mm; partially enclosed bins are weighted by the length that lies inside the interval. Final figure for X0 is 1.7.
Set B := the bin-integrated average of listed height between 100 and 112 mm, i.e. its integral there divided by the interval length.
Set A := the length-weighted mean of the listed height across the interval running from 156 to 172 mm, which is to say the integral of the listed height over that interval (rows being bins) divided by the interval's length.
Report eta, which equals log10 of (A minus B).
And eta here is -0.1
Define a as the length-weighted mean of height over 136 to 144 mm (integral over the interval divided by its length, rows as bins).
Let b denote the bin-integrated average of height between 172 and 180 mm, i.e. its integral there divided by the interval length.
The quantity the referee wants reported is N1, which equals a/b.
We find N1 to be 0.95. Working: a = 22.9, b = 24.0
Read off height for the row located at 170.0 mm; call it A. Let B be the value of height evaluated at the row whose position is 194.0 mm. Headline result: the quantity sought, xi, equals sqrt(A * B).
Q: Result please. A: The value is 23.8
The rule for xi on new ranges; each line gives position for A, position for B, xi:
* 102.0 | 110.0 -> 23.5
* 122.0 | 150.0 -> 23.8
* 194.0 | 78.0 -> 22.9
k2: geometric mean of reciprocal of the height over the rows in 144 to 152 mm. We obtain 0.0424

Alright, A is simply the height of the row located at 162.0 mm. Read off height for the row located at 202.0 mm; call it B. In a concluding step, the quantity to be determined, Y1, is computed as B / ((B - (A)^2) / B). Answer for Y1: -0.99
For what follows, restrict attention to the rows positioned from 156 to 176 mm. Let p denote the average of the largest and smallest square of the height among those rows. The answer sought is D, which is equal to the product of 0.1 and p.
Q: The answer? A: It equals 58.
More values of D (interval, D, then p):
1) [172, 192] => 57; 569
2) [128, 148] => 52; 521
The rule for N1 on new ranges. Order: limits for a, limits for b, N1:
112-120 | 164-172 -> 0.96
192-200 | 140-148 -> 1.00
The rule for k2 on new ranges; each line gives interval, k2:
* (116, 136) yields 0.0436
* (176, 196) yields 0.0423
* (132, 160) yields 0.0428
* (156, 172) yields 0.0412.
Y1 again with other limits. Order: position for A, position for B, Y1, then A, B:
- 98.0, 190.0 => -1.12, 22.56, 23.36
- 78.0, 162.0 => -1.13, 22.59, 23.5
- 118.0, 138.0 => -1.01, 23.52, 23.17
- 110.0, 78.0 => -0.92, 24.07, 22.59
